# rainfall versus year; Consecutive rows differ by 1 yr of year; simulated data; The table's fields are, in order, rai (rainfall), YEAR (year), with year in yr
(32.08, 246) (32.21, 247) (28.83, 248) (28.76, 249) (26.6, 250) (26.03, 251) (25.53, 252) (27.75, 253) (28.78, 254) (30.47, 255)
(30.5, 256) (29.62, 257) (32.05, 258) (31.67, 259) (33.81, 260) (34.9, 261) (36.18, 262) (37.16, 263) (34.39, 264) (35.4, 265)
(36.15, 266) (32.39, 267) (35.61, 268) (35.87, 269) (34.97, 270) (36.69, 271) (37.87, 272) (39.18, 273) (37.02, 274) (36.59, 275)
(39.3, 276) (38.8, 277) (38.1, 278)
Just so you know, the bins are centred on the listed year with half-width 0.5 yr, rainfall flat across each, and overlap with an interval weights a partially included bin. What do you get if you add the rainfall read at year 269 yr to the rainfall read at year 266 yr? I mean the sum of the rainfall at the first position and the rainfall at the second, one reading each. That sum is 72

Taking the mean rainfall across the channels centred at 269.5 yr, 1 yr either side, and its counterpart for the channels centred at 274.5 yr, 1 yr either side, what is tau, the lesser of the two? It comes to 35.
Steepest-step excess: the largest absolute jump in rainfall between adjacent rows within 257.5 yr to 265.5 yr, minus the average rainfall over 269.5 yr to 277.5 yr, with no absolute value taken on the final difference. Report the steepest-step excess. -34.8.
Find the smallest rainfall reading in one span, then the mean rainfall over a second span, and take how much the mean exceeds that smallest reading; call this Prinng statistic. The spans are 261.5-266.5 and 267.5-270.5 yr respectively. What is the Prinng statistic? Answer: 1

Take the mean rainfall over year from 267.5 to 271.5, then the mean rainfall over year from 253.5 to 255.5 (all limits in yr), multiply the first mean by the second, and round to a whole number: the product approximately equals 1060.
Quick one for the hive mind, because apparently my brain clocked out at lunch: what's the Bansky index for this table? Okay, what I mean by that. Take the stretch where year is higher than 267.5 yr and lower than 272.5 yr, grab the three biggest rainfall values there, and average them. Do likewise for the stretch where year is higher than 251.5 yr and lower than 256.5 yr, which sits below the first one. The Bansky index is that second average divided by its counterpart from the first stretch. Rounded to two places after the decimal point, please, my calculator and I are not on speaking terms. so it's 0.81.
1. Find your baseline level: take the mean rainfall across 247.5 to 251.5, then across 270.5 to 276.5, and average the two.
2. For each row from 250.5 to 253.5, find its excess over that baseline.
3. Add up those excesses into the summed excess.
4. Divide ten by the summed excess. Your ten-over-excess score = -0.5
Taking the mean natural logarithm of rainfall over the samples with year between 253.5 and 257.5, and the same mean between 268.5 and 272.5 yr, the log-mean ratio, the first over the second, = 0.945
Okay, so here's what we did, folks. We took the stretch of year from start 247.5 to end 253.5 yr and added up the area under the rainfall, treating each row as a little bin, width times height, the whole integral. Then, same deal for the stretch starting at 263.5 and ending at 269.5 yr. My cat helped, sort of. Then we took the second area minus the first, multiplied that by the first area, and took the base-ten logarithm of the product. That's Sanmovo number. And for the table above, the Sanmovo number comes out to 3.88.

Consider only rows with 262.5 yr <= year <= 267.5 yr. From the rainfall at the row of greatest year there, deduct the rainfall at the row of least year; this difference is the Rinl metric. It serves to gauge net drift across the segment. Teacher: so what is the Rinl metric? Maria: -4.8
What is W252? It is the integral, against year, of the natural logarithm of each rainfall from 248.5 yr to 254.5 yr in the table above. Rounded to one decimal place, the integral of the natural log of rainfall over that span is 19.8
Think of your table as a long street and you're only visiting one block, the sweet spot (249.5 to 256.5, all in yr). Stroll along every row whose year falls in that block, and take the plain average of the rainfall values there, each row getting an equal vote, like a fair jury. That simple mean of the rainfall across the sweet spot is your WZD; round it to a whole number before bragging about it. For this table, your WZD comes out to 28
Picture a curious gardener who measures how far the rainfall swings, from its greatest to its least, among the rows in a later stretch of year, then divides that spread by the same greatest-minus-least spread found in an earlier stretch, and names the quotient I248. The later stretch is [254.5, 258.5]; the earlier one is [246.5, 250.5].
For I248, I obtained 0.43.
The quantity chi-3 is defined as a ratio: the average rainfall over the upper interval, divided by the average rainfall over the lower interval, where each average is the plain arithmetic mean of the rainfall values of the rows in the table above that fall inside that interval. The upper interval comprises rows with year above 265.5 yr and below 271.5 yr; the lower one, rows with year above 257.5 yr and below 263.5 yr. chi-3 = 1.03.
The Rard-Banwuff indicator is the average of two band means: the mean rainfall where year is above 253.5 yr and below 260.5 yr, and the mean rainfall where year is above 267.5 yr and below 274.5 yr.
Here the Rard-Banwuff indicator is 33.9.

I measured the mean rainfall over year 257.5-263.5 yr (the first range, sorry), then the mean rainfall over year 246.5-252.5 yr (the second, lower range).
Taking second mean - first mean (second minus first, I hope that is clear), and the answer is -6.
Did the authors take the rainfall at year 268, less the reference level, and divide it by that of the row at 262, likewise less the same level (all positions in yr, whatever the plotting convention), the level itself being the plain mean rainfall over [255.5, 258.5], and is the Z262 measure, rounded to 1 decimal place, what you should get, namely 0.9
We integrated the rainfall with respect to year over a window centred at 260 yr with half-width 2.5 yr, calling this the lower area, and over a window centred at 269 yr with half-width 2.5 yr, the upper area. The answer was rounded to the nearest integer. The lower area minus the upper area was -7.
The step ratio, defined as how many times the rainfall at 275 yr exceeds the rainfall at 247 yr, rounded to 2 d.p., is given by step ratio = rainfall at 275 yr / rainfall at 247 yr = 1.14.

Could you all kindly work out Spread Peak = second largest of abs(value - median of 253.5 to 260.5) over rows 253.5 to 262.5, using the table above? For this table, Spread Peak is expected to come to 4.4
